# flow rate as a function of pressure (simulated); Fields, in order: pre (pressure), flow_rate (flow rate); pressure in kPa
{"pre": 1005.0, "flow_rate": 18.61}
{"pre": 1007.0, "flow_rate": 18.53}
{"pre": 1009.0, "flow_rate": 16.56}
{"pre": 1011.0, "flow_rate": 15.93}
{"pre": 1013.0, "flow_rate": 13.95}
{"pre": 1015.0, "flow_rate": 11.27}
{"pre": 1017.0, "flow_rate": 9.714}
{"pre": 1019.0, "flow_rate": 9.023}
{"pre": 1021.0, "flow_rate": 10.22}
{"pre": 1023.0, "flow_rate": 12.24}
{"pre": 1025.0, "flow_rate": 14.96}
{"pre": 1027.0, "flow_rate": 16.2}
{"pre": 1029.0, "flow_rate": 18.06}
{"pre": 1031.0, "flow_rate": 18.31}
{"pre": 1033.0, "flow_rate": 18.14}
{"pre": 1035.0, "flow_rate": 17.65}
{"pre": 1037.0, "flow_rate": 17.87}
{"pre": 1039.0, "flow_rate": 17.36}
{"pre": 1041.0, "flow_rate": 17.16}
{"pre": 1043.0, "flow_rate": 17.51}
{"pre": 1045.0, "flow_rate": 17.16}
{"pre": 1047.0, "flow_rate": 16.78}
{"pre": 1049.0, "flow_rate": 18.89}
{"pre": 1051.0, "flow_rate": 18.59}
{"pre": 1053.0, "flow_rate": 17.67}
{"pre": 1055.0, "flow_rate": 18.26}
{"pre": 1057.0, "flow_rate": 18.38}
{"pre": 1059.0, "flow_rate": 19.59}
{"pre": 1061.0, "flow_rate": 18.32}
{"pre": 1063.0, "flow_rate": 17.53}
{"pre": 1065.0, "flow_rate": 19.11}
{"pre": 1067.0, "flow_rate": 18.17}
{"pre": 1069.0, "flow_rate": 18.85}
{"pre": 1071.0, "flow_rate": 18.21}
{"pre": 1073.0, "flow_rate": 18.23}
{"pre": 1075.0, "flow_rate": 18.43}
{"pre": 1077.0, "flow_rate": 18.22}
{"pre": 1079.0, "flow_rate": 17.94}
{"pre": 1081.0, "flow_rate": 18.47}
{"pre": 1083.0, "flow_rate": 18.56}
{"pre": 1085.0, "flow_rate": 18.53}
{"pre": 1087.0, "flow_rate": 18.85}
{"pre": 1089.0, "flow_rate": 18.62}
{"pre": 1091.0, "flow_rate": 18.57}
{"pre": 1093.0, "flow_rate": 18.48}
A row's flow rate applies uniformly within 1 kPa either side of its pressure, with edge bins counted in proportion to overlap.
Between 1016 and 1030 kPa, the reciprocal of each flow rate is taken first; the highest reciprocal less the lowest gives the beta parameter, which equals 0.055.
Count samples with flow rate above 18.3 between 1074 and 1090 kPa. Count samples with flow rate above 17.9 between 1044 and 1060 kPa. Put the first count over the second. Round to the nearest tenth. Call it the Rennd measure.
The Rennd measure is 1.2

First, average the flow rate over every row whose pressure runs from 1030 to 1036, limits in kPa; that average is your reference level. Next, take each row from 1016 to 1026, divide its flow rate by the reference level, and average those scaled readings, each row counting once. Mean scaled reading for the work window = 0.62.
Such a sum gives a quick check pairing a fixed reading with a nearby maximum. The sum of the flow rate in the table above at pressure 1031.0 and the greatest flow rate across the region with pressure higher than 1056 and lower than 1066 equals 38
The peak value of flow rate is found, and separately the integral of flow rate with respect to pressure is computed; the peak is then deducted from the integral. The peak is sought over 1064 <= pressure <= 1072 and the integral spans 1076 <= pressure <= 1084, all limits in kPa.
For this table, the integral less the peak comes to 127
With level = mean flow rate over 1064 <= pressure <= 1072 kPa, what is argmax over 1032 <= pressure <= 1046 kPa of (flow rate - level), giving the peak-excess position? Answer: 1033.0 kPa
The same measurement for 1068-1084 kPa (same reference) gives 1069.0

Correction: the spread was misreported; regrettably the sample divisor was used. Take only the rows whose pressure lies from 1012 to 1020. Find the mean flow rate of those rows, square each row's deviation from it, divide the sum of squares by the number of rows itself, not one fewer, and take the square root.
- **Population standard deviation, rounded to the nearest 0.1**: 1.9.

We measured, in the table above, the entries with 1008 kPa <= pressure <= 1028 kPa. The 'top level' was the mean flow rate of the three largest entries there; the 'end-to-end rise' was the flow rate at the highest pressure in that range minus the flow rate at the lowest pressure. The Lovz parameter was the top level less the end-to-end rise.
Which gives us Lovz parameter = 16.6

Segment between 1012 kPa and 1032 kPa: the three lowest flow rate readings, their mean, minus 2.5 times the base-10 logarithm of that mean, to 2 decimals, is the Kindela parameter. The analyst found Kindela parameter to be -2.46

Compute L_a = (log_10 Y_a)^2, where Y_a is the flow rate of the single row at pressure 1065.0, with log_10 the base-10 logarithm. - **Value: 1.64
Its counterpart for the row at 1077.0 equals 1.59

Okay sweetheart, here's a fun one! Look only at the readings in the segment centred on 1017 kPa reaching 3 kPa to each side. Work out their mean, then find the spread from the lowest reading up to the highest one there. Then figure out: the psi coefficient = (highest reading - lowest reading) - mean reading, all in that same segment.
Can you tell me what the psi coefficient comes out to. -7.8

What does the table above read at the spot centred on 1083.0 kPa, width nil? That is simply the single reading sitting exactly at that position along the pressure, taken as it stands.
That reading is 18.56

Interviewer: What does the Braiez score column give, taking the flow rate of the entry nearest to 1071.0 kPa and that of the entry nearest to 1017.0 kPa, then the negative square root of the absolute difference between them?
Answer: -2.9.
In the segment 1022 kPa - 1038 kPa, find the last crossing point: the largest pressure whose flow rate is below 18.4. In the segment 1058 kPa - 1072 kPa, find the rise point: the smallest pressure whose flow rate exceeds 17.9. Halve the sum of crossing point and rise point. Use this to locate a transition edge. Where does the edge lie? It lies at 1048 kPa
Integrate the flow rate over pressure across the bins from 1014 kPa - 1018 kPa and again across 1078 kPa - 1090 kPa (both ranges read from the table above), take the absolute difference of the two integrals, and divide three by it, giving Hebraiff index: 0.017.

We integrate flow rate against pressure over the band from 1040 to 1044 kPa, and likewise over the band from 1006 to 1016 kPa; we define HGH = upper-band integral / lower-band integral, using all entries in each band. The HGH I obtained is 0.5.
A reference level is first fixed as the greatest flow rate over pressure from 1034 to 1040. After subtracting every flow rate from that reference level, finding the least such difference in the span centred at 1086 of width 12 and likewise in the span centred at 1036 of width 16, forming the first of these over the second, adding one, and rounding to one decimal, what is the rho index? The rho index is 3.2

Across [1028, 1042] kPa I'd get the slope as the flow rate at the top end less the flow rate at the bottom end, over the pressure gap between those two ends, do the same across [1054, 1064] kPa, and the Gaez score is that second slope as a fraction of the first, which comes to 1.2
